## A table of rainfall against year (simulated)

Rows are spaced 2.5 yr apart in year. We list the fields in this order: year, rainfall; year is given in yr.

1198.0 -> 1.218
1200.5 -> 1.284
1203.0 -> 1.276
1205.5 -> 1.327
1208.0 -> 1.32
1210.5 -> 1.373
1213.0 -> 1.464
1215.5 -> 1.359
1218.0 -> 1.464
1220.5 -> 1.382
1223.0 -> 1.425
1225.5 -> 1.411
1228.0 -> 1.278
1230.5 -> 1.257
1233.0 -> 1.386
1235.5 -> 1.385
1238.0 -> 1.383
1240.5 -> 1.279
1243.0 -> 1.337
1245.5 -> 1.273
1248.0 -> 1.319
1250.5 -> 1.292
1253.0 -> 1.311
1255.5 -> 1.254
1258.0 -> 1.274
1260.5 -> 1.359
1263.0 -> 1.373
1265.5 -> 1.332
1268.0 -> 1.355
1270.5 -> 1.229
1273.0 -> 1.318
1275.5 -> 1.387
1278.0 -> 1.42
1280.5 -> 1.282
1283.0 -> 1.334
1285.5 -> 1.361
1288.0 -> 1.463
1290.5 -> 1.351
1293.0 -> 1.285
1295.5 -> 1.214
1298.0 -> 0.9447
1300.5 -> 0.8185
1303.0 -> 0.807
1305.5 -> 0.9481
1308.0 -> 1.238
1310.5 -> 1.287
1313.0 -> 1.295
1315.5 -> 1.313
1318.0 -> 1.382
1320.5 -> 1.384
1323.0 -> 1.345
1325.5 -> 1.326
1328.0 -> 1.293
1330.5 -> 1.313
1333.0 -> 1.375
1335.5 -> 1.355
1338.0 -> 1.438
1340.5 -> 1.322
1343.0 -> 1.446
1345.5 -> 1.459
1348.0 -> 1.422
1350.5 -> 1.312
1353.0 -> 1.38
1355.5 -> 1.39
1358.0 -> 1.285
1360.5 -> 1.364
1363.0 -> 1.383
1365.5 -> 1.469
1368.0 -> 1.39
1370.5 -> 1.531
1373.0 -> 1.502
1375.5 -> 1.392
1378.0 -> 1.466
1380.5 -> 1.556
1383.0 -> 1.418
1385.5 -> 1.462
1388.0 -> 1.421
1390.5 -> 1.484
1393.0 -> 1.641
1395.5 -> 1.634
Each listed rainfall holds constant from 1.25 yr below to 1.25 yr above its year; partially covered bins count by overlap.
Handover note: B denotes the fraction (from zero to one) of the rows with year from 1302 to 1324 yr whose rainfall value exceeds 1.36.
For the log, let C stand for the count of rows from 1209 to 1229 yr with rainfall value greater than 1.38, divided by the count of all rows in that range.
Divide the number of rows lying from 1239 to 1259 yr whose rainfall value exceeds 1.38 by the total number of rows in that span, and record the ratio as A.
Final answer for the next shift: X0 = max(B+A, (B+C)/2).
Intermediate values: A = 0.00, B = 0.22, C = 0.6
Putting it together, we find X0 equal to 0.42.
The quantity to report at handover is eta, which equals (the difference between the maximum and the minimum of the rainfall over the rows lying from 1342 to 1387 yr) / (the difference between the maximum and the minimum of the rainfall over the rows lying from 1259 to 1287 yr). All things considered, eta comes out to 1.4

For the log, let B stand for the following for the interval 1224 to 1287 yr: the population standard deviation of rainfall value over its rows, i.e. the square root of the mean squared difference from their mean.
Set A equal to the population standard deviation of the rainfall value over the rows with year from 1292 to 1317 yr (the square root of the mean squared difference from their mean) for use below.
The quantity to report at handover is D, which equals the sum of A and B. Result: 0.25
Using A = 0.199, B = 0.052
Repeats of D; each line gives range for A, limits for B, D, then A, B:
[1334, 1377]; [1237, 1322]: 0.22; 0.065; 0.154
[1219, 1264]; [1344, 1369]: 0.11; 0.055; 0.055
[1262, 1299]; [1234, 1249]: 0.16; 0.116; 0.044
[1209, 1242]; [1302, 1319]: 0.26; 0.064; 0.200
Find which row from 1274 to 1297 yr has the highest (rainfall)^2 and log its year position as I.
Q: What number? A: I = 1288.0 yr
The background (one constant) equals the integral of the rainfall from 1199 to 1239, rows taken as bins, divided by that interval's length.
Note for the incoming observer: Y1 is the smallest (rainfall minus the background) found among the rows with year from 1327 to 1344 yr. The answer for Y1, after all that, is -0.067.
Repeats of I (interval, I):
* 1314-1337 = 1320.5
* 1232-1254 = 1233.0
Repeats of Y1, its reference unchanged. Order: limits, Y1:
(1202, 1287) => -0.131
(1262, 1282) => -0.131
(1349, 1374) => -0.075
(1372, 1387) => 0.032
